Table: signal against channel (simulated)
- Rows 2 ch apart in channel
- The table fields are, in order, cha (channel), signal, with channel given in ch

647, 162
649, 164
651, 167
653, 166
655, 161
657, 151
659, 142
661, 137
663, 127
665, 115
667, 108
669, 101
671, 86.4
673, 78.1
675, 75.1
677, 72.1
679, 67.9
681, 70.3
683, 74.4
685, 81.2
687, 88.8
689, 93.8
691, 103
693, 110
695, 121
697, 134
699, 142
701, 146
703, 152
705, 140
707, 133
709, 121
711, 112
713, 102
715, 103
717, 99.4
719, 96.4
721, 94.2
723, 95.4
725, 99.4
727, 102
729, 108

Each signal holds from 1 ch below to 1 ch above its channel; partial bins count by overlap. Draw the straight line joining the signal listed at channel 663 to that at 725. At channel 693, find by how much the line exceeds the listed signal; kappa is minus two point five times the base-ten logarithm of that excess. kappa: -1.4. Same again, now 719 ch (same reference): -1.9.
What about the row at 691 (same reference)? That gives -2.7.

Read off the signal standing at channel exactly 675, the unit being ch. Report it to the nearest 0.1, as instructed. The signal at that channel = 75.1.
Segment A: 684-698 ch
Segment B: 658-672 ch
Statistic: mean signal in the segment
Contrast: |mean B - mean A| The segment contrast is 12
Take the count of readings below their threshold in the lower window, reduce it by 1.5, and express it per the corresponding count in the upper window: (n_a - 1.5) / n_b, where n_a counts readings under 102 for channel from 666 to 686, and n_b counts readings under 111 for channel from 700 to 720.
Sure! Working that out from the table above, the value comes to 1.9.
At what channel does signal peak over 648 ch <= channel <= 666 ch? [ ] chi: 651 ch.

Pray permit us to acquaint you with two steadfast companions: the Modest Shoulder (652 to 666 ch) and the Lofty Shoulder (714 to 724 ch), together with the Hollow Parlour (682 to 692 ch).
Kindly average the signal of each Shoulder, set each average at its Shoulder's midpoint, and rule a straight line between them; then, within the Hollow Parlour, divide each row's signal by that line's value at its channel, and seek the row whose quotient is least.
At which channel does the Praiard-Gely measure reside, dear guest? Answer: 683 ch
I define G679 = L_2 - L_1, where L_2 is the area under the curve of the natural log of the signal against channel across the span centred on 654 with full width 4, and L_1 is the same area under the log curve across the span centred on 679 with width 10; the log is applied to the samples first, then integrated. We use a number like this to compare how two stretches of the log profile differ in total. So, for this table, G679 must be -22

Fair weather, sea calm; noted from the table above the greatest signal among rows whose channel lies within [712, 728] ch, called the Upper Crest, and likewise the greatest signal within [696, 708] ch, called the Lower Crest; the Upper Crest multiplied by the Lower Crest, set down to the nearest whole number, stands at 15656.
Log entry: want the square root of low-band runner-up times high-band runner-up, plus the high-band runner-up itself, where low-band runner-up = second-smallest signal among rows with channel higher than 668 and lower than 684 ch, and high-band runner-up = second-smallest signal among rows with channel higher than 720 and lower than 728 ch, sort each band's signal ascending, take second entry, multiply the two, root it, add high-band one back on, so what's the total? 177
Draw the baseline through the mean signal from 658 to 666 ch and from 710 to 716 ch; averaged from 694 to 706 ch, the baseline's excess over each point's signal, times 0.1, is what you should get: -3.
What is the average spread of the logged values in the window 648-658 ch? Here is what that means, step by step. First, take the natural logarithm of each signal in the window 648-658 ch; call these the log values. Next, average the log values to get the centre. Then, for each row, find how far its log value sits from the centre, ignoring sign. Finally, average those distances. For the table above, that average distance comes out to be 0.029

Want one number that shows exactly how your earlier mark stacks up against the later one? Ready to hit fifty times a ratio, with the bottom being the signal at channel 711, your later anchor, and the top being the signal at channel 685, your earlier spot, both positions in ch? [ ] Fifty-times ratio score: 36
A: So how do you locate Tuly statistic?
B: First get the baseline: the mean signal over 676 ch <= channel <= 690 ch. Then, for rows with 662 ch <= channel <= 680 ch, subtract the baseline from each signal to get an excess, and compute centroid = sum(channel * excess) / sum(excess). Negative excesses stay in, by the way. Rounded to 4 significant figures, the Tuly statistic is 663.8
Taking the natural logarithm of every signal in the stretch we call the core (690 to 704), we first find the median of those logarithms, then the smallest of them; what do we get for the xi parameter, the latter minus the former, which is -0.263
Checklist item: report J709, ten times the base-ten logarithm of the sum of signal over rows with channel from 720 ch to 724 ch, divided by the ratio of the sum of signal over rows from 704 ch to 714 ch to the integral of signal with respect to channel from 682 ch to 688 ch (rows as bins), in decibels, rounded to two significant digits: 22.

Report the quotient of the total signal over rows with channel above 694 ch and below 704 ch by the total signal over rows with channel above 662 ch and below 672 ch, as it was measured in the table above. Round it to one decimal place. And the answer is 1.3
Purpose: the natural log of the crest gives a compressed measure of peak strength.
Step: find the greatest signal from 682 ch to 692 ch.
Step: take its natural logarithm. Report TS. 4.6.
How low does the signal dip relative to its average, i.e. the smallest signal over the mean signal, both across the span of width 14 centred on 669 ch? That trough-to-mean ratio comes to 0.76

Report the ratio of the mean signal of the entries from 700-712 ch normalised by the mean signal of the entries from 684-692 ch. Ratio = 1.46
